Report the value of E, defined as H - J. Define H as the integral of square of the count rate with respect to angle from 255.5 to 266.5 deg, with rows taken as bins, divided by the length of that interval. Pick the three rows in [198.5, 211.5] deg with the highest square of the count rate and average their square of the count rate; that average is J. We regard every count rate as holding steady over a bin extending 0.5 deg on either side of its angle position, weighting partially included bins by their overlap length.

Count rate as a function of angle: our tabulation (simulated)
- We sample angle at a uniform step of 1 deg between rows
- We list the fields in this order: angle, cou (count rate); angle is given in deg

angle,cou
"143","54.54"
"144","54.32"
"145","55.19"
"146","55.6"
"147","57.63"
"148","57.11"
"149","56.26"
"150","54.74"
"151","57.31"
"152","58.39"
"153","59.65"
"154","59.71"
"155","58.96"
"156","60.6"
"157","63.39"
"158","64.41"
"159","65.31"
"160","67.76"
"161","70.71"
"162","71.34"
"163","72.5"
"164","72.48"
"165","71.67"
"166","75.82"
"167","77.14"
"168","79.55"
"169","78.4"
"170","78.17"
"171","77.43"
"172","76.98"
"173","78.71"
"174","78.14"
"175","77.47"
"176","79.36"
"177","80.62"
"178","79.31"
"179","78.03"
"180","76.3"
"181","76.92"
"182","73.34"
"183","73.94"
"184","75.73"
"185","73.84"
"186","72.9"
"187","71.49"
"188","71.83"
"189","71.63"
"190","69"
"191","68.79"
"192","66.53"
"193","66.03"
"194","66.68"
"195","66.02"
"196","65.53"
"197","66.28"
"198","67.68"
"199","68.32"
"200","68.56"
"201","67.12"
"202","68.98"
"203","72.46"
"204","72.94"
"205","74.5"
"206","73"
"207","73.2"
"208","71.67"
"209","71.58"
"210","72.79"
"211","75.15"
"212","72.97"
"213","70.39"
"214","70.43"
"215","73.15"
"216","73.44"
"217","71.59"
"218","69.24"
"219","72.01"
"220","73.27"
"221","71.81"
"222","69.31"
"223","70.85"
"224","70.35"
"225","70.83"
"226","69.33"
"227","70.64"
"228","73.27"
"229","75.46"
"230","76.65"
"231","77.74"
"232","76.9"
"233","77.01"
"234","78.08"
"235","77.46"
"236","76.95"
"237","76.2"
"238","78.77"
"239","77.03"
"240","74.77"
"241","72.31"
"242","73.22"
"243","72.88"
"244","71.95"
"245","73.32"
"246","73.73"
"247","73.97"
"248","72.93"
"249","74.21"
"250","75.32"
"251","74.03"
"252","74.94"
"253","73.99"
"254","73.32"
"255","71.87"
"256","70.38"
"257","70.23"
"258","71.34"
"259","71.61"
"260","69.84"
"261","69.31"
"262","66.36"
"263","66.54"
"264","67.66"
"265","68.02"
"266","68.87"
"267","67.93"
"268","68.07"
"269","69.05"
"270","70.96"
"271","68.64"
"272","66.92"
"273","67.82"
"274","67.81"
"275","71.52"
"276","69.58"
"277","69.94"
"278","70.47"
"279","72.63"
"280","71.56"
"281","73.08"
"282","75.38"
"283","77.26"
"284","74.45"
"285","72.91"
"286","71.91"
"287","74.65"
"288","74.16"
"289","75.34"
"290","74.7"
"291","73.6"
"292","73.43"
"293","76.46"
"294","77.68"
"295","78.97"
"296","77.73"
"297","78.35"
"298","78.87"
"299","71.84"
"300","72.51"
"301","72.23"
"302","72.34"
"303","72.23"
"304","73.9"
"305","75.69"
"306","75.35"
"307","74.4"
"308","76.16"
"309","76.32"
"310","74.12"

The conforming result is -740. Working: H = 4778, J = 5519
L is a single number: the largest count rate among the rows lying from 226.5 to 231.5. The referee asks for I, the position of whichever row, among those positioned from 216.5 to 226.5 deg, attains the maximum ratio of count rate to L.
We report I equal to 220 deg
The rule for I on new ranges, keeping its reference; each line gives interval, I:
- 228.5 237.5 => 234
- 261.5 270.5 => 270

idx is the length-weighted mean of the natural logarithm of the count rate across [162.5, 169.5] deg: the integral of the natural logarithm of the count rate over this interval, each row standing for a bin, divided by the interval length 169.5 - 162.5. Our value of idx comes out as 4.32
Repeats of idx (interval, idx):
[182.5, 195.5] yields 4.25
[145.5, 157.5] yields 4.06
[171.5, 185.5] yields 4.34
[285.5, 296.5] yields 4.32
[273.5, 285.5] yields 4.28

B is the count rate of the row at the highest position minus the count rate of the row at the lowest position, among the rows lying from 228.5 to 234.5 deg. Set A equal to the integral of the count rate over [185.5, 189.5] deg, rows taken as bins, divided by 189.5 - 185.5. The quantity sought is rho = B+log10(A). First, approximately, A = 72.0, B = 2.6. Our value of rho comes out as 4.5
